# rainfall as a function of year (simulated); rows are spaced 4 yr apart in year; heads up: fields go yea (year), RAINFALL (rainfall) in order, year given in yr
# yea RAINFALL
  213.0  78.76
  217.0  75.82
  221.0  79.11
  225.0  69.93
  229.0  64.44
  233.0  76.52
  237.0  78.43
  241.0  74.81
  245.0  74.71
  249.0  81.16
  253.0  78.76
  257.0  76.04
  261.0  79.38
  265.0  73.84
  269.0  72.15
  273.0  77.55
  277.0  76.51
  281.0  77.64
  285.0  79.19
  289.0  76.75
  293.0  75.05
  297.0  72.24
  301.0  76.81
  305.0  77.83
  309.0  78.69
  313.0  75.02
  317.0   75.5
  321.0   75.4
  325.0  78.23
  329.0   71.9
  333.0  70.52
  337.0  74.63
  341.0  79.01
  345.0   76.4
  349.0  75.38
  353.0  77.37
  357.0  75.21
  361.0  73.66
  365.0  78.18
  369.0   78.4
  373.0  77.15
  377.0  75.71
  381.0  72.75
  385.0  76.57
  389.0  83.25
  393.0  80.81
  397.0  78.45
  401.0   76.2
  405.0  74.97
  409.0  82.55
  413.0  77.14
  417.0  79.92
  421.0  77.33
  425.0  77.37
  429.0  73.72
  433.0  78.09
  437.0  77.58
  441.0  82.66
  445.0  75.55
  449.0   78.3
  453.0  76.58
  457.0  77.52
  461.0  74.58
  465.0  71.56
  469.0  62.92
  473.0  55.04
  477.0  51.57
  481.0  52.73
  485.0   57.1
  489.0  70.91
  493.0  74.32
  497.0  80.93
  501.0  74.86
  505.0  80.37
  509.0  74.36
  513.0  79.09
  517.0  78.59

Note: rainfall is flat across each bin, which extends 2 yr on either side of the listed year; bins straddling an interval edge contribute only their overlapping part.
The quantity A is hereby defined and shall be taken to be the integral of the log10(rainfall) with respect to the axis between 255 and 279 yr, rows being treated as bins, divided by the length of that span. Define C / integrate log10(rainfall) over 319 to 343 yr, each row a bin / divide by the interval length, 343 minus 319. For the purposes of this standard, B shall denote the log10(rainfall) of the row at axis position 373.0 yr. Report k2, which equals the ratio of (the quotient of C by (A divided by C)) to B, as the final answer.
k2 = 0.99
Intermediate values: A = 1.88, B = 1.89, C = 1.87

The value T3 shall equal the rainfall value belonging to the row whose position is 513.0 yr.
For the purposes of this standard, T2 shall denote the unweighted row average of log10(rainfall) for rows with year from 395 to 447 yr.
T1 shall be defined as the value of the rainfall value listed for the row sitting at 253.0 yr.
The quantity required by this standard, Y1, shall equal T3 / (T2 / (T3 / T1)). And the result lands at 42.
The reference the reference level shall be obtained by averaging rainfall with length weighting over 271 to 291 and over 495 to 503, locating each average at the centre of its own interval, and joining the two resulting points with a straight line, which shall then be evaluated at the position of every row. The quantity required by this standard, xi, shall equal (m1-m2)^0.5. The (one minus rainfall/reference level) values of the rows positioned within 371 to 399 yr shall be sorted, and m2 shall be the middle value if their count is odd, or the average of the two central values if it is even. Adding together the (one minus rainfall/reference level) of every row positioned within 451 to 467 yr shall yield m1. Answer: 0.37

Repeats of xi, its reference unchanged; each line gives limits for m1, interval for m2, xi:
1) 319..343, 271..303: 0.44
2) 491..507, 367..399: 0.12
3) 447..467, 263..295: 0.35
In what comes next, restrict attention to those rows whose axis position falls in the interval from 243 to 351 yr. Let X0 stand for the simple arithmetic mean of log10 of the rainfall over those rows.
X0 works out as 1.88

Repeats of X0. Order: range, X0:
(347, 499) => 1.87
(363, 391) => 1.89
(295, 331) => 1.88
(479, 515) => 1.85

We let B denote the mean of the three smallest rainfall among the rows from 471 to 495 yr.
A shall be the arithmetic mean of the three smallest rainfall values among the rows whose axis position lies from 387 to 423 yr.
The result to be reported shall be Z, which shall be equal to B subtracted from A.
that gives 23.0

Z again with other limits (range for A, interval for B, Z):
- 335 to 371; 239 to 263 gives -0.7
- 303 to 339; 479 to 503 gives 12.1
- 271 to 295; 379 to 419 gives 1.5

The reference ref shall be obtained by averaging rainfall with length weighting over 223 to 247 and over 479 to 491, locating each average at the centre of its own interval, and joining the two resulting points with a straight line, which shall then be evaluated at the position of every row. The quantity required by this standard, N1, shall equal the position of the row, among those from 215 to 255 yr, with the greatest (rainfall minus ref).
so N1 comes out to 249.0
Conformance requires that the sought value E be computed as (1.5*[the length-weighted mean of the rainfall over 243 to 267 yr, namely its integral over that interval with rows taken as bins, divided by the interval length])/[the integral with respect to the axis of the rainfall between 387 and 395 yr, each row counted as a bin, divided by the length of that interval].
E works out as 1.41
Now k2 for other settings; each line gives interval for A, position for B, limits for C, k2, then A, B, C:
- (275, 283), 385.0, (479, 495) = 0.91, 1.89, 1.88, 1.80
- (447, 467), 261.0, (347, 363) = 0.99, 1.88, 1.90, 1.88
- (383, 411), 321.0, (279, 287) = 1.01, 1.90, 1.88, 1.89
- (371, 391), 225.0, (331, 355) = 1.01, 1.89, 1.84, 1.88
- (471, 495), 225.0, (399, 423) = 1.09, 1.78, 1.84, 1.89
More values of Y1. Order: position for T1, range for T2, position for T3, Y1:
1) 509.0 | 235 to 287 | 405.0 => 40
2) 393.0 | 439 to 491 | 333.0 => 34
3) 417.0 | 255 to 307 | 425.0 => 40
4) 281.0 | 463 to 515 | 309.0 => 44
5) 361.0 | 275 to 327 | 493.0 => 40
